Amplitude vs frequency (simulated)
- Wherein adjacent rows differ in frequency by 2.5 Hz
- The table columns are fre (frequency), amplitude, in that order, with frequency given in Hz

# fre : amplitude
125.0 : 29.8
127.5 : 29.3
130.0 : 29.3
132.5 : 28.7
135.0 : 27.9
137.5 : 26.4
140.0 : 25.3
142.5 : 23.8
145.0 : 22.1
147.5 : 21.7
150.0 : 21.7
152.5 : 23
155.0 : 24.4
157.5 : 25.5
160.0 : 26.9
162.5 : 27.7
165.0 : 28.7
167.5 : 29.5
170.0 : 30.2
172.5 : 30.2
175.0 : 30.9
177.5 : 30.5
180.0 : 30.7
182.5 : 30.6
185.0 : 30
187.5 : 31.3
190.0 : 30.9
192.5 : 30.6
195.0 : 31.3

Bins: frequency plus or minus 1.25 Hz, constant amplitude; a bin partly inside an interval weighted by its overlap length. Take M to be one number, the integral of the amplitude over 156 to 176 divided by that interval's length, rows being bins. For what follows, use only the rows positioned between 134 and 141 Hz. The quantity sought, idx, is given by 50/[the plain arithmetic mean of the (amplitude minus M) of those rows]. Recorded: -24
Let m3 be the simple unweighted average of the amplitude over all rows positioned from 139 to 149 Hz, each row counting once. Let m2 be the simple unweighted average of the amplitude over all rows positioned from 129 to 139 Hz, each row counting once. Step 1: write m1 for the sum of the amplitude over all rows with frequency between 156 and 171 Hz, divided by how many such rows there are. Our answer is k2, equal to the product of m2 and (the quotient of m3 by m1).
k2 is 23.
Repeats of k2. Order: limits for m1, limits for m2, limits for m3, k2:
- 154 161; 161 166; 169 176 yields 34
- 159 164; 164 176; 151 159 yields 27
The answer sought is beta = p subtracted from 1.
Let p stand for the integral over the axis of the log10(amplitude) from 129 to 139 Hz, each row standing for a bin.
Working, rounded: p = 14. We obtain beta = -13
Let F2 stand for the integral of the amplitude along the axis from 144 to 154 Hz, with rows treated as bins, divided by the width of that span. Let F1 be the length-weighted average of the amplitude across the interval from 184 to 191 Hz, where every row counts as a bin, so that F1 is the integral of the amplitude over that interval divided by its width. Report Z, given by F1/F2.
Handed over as 1.39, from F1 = 31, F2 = 22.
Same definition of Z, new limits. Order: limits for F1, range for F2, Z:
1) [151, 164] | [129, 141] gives 0.93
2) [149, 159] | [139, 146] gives 1.00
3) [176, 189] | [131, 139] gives 1.11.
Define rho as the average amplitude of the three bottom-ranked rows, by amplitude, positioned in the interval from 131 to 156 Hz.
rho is 22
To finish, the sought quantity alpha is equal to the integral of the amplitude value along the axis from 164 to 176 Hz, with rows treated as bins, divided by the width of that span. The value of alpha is 30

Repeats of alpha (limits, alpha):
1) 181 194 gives 31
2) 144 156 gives 23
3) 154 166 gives 27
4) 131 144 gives 26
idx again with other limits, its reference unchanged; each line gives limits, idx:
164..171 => 59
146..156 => -8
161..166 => -119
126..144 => -36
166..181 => 29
